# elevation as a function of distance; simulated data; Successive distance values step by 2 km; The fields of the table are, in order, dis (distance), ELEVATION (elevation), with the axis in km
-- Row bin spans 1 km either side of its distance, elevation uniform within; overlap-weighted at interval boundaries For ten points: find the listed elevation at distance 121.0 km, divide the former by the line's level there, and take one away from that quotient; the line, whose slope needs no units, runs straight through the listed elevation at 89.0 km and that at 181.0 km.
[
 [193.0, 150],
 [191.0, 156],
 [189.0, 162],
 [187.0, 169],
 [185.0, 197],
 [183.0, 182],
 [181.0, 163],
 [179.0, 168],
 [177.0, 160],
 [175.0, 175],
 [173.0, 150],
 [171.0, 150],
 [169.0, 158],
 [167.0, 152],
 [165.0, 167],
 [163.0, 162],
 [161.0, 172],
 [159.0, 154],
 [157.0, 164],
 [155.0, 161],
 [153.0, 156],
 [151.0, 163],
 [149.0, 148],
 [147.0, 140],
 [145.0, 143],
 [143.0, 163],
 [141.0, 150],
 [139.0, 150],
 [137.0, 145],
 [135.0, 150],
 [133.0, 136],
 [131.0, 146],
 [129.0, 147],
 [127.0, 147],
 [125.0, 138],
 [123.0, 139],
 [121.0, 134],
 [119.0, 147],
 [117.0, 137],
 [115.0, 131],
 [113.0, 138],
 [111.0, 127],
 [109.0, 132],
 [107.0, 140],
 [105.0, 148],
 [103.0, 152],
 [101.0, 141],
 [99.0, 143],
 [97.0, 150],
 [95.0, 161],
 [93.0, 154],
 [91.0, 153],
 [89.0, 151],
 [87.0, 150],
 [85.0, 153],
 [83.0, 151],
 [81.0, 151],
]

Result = -0.14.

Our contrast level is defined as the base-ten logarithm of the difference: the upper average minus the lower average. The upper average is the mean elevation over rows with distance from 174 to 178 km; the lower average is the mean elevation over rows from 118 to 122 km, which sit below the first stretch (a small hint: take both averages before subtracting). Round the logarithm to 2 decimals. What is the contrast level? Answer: 1.43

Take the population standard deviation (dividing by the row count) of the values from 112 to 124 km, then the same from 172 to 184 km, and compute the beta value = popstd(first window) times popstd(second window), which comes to 51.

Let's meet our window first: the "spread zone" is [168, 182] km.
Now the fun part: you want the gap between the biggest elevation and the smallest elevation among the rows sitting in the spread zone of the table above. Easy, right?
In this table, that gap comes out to 25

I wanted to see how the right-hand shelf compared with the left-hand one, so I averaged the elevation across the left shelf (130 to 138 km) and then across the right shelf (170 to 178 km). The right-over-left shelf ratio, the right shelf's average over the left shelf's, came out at 1.10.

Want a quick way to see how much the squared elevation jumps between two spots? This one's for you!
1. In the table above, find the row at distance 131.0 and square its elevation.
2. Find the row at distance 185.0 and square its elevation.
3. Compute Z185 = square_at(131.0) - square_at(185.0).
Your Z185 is -17493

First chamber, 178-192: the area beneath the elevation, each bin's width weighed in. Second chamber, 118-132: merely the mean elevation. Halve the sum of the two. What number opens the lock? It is 1268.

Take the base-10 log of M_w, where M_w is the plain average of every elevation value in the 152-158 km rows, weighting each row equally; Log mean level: 2.21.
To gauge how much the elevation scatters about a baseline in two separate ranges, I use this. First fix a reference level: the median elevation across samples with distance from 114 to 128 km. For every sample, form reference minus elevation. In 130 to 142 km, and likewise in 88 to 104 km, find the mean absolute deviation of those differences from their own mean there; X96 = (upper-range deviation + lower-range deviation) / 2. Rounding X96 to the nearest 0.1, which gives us 4.2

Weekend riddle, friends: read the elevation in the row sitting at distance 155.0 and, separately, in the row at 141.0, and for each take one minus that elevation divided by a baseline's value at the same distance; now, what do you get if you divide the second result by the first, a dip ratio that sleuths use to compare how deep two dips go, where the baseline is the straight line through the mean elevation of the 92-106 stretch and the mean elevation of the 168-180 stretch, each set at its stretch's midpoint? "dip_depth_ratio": -1.7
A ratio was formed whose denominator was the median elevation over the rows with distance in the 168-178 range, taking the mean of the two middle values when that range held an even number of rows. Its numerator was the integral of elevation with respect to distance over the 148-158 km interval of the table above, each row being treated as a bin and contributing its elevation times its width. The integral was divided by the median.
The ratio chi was 10.0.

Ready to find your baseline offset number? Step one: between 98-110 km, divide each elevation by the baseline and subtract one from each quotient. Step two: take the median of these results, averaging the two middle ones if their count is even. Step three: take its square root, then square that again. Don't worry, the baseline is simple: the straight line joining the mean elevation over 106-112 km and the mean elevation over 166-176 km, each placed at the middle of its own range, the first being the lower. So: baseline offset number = 0.096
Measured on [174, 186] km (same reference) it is 0.077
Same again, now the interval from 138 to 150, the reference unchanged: 0.014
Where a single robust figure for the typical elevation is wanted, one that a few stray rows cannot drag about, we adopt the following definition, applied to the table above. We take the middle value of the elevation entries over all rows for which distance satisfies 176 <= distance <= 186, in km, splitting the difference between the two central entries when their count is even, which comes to 168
